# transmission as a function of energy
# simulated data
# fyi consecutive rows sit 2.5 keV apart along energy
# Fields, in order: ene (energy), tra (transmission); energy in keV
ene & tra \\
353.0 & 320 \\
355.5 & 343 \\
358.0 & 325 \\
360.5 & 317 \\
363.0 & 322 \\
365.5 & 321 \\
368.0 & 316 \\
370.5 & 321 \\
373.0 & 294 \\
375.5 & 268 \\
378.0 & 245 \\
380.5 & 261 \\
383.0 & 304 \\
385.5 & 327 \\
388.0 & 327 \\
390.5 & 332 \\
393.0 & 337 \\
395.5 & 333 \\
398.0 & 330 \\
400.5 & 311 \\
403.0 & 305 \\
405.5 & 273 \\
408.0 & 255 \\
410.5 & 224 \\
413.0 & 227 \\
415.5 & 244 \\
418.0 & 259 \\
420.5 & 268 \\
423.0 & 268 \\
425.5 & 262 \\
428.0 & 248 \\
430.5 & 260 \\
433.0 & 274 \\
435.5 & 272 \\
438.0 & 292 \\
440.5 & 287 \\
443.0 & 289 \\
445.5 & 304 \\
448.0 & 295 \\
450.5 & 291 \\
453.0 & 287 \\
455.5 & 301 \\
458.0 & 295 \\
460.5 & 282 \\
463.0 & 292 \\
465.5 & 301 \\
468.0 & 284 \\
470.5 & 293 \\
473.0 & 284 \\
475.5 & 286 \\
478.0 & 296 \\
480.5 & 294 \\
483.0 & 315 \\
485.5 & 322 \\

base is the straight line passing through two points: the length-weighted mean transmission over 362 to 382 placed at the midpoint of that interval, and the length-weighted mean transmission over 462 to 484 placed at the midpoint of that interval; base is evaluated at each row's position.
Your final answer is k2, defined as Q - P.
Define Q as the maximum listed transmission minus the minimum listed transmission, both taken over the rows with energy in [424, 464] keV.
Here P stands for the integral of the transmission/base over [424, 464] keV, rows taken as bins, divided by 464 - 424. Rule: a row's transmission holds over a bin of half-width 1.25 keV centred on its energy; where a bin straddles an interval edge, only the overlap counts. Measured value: 55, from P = 0.96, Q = 56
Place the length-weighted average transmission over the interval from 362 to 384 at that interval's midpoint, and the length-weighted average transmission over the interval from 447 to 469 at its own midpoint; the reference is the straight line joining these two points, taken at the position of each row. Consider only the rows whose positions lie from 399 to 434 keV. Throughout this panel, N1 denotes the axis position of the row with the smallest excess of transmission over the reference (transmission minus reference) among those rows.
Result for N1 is 410.5 keV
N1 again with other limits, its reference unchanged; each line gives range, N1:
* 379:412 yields 410.5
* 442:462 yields 460.5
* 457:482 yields 460.5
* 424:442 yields 428.0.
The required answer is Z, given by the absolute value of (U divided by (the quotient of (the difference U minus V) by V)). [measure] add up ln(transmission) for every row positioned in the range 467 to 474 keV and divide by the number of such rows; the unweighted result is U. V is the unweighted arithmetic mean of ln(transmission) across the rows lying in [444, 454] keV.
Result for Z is 1296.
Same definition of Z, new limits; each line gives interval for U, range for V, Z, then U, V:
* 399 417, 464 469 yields 276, 5.56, 5.68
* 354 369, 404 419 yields 116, 5.78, 5.51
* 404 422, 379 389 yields 161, 5.52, 5.72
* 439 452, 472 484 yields 5719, 5.68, 5.69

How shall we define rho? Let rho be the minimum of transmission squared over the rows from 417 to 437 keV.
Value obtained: 61504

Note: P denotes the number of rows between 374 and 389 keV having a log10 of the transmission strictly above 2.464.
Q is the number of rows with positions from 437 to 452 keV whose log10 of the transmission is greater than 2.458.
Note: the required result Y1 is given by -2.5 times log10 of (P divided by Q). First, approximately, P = 3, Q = 5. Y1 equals 0.55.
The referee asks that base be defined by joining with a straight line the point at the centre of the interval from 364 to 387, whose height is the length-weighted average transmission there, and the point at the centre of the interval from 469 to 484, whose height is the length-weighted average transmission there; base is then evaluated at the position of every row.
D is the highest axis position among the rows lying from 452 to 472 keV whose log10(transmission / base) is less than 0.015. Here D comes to 470.5 keV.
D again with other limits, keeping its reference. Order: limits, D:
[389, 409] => 408.0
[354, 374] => 373.0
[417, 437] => 435.5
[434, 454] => 453.0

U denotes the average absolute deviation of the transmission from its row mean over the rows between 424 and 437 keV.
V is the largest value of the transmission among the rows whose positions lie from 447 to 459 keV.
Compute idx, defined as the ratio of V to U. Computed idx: 38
